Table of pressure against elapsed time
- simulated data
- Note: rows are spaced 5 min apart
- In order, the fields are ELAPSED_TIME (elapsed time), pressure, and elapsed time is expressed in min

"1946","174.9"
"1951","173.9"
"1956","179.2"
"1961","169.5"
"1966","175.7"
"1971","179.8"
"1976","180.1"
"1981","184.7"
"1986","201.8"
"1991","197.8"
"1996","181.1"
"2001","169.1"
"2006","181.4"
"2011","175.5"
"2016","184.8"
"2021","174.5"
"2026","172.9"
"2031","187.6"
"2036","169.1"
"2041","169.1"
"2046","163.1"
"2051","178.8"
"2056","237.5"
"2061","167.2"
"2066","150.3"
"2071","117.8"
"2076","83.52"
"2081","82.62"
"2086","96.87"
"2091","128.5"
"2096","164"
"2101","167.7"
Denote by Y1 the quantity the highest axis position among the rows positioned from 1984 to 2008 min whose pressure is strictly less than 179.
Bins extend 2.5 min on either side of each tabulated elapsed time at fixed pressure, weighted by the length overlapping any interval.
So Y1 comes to 2001 min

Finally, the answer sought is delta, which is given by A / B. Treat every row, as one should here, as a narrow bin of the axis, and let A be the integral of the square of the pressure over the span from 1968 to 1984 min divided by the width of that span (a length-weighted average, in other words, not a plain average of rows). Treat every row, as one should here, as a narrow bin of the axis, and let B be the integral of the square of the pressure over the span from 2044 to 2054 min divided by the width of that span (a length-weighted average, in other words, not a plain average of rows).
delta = 1.08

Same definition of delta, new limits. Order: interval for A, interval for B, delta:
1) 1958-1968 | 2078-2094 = 2.65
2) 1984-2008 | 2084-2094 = 2.51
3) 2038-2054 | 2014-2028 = 0.95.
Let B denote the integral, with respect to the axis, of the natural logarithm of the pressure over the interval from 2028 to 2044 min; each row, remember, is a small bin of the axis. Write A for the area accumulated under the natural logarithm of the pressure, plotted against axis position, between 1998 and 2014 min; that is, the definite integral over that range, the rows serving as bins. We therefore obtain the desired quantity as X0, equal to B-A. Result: -0.1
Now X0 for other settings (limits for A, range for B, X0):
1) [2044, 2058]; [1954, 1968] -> -1.2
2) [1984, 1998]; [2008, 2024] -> 9.2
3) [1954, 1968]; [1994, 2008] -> 0.2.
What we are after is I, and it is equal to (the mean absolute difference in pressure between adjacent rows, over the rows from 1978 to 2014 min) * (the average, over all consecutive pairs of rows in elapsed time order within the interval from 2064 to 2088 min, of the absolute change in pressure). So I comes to 232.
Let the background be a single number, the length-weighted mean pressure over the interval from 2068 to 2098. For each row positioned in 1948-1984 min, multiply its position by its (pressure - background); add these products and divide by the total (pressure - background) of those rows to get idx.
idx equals 1966.5 min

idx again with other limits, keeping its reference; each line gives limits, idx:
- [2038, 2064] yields 2052.0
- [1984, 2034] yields 2007.5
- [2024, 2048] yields 2035.4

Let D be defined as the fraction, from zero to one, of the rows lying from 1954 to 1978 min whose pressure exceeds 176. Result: 0.6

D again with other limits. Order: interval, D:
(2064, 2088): 0.0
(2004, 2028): 0.4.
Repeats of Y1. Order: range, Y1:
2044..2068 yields 2066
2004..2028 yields 2026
